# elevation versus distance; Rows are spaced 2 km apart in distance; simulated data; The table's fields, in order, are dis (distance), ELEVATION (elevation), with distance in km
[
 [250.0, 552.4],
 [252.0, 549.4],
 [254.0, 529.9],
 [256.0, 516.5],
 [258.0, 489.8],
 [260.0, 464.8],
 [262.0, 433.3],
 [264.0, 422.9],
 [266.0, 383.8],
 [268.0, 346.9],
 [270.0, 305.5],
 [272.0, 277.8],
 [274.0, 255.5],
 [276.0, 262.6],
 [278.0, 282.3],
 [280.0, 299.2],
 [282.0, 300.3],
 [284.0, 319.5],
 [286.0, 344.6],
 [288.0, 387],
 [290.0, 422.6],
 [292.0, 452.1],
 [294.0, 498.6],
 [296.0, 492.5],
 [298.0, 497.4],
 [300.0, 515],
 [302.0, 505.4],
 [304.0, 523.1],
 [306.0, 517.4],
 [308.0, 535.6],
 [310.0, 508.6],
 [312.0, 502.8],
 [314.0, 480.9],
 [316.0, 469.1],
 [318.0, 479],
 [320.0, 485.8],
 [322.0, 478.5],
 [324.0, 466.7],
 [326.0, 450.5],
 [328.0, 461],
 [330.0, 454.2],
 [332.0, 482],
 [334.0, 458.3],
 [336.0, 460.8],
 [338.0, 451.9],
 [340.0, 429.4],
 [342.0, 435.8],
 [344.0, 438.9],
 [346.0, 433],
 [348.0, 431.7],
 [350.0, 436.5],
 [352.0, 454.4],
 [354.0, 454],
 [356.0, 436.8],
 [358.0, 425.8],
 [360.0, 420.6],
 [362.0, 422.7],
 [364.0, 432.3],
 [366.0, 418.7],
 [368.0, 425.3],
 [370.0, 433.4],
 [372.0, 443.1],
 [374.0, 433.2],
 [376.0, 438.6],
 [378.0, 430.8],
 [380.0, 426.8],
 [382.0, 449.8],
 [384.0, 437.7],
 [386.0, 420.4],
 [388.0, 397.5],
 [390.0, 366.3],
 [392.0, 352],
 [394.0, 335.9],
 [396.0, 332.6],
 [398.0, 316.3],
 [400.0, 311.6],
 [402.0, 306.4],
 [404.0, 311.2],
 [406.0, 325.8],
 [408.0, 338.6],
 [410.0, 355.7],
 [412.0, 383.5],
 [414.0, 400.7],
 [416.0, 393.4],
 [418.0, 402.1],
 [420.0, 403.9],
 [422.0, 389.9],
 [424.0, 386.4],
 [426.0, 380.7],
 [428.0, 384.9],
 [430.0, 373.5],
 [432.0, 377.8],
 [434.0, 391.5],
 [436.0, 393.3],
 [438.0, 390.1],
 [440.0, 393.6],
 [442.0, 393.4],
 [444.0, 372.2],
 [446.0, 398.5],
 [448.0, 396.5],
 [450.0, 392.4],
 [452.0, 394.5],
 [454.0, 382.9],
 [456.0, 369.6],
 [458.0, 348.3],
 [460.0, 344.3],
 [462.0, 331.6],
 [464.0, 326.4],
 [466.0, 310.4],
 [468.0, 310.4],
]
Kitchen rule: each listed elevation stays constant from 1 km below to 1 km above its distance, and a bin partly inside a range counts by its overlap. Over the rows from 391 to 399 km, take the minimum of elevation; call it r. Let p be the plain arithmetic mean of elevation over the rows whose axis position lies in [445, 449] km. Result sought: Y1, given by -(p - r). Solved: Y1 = -81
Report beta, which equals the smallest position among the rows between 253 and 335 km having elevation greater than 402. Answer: 254.0 km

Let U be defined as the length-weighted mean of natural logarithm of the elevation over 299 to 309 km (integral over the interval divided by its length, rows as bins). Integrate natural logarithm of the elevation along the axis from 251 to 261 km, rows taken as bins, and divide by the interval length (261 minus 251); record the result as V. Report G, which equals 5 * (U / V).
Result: 5.02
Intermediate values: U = 6.25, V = 6.23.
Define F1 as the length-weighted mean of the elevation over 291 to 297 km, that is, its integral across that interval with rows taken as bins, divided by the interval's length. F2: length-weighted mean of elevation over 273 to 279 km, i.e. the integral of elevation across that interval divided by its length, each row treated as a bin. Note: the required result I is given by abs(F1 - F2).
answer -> 214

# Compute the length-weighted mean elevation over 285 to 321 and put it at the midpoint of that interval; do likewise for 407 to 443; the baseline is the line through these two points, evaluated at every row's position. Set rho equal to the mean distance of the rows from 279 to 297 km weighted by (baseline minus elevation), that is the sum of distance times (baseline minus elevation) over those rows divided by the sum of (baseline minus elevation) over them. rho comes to 284.0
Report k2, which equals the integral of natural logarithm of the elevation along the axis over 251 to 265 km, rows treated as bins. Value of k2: 86.6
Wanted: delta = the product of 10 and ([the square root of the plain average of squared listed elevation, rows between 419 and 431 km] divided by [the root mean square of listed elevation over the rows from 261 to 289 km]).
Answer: 11.6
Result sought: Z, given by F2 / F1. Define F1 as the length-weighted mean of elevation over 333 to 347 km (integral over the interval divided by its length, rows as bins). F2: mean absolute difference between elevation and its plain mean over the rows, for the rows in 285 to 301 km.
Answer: 0.112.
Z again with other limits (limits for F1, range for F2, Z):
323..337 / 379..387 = 0.022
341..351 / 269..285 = 0.042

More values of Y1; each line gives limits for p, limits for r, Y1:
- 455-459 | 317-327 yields 92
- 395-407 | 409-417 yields 38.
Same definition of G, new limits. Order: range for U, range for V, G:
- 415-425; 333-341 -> 4.89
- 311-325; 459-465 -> 5.31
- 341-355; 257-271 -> 5.08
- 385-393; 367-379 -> 4.90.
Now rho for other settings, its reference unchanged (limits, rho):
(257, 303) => 274.9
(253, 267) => 263.7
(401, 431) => 404.7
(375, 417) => 402.2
